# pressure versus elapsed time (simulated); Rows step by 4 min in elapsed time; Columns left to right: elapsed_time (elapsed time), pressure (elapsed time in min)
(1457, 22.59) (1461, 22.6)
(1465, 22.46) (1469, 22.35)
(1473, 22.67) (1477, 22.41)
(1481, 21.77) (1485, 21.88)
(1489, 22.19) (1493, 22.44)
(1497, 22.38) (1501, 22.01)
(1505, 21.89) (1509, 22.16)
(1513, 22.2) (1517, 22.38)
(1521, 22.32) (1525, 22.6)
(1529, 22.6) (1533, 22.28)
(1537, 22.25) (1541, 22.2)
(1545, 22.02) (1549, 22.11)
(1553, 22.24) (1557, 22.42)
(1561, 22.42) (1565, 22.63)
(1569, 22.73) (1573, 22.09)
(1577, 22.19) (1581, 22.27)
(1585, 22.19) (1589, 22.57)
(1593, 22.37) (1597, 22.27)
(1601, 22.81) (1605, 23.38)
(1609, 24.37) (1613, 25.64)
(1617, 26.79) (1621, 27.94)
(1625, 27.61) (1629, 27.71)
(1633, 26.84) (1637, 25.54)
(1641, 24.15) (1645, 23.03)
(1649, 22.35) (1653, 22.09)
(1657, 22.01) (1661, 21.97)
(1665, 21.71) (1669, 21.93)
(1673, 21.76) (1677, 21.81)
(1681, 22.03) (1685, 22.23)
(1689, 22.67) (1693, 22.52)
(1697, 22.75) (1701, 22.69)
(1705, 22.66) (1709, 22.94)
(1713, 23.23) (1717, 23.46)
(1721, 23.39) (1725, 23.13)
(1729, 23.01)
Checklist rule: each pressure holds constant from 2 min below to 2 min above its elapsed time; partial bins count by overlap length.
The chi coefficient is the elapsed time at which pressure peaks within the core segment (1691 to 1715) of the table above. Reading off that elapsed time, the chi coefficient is 1713 min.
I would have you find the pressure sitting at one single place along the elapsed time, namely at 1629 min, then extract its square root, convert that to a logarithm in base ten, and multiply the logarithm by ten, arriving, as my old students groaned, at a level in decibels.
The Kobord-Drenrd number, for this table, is 7.21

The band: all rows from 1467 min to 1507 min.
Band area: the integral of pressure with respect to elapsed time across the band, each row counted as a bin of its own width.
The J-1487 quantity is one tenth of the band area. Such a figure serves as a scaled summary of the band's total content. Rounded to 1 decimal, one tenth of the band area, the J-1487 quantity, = 88.8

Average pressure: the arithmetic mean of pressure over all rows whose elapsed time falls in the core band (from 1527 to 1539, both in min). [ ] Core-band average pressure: 22.4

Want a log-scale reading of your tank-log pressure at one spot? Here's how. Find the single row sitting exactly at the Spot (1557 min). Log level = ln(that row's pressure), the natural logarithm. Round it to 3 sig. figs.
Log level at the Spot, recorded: 3.11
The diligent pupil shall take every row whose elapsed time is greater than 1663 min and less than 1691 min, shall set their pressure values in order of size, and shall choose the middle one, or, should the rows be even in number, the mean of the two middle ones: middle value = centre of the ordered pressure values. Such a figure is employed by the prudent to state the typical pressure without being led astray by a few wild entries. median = 21.9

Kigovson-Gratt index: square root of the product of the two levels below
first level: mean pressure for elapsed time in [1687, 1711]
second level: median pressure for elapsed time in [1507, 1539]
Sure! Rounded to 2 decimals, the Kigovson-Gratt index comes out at 22.50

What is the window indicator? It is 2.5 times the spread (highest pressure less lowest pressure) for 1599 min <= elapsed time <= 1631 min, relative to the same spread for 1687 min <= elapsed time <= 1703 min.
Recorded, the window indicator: 56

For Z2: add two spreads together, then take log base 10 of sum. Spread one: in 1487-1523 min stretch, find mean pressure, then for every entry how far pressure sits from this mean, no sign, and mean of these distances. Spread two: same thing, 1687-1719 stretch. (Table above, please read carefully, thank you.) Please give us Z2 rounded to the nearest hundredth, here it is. -0.40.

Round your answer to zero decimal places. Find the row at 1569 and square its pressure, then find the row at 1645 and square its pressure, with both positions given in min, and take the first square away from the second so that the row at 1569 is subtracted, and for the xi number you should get 14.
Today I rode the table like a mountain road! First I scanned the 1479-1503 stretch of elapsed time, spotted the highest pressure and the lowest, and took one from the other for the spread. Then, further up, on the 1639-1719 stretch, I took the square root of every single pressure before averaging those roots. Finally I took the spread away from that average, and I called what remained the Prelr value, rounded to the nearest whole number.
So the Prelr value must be 4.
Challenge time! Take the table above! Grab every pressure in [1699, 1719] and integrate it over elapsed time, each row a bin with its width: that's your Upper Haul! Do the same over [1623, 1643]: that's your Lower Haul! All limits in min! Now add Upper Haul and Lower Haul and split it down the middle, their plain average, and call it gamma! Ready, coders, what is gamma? 494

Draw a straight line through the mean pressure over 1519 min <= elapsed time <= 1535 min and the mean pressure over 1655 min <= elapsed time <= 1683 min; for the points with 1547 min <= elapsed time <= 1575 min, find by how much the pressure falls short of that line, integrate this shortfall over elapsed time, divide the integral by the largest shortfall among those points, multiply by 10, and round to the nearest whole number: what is -68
